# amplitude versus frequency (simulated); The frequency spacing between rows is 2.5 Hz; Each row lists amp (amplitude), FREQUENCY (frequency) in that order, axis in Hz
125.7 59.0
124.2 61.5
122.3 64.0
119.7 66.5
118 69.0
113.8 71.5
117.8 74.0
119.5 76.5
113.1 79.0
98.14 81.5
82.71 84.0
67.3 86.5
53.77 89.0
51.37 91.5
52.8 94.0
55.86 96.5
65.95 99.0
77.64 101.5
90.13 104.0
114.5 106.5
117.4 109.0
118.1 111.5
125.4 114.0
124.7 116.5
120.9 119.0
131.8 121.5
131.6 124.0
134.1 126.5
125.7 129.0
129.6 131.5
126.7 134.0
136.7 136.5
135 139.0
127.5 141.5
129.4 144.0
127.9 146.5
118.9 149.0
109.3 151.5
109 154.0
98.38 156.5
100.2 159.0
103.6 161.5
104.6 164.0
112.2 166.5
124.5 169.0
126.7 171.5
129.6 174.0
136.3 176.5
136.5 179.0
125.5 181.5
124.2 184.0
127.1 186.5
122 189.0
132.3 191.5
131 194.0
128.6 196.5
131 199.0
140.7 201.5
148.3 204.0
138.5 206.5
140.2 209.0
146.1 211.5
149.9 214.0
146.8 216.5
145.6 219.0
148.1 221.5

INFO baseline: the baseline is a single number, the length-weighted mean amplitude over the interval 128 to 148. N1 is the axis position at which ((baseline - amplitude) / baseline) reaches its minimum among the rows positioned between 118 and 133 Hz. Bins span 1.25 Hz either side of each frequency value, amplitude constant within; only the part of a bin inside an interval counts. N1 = 126.5 Hz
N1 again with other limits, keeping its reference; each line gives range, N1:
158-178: 176.5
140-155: 144.0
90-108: 106.5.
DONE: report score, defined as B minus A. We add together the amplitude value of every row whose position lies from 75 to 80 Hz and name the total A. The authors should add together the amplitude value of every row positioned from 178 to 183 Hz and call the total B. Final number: 29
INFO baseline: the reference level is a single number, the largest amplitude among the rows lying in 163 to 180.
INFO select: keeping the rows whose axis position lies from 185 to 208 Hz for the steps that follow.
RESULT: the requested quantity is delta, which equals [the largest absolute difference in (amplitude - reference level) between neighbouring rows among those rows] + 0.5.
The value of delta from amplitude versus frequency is 10.8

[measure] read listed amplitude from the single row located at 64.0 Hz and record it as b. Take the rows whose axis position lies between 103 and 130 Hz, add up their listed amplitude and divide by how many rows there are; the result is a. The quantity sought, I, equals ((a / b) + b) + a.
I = 245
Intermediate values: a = 121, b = 122.3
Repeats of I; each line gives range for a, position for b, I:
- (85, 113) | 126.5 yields 213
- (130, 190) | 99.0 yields 190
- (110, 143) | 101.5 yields 208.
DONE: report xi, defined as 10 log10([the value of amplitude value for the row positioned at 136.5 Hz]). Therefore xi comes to 21.4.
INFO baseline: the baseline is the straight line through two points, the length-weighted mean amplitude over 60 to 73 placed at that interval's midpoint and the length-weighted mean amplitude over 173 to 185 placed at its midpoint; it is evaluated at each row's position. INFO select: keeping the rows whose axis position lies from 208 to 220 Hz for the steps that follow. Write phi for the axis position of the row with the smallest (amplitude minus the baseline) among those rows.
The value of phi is 209.0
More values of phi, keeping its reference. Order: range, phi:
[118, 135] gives 119.0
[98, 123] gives 99.0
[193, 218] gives 196.5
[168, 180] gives 169.0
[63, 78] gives 71.5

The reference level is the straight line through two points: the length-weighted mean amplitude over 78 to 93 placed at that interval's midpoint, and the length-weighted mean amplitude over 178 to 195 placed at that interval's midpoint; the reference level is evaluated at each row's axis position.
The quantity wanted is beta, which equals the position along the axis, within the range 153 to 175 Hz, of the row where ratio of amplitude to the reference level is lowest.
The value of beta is 156.5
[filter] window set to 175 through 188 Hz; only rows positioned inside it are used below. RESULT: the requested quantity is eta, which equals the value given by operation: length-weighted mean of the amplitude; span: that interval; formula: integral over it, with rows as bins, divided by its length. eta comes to 130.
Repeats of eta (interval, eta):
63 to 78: 118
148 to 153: 114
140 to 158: 117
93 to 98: 55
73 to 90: 93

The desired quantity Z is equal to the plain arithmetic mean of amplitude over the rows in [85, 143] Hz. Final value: 105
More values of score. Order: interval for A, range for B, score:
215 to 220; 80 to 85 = -112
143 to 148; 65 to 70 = -20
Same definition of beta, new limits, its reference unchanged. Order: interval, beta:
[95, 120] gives 96.5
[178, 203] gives 189.0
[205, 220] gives 206.5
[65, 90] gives 89.0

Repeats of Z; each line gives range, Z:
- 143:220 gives 127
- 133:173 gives 118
